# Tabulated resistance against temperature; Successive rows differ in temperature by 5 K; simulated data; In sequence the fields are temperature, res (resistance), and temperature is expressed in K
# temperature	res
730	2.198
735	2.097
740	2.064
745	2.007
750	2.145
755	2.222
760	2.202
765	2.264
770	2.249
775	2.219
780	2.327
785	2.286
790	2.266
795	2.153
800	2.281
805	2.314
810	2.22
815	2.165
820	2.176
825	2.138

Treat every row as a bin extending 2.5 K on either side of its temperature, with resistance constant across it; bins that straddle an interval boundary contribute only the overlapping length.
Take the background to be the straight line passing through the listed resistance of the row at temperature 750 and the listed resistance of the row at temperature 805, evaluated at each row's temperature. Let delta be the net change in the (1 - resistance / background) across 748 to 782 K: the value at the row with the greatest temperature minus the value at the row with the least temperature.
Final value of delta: -0.04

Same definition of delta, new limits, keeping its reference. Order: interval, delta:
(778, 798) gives 0.10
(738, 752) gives -0.02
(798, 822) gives 0.07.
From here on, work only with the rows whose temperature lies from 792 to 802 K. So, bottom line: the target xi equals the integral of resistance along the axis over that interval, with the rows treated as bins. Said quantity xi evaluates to 22.2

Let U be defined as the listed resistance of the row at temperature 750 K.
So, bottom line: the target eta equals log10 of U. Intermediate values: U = 2.145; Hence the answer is 0.331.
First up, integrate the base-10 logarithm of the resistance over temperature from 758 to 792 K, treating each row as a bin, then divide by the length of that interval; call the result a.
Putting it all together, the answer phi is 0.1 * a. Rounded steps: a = 0.354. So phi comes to 0.0354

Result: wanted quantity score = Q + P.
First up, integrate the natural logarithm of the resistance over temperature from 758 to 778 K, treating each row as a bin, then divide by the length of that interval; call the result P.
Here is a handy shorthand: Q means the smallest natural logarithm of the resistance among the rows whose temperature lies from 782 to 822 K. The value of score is 1.572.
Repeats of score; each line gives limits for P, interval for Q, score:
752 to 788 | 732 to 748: 1.508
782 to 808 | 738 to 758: 1.512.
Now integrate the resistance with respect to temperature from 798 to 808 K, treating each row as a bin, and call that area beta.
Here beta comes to 22.9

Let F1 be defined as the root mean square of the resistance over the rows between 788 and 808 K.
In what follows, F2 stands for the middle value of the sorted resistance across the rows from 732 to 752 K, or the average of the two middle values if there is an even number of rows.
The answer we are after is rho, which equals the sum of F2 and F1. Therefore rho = 4.33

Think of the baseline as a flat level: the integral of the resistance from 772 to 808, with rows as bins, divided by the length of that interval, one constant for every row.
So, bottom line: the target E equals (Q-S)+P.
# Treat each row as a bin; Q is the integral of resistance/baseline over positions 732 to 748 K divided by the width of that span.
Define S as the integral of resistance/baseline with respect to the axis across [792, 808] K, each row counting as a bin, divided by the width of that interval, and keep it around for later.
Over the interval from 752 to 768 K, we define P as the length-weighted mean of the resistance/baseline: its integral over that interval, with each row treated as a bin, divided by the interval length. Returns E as 0.90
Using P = 0.98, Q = 0.91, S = 0.99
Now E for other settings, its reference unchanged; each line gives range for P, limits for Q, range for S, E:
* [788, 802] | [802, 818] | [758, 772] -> 0.98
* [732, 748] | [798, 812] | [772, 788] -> 0.91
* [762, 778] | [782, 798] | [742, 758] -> 1.04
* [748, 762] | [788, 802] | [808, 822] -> 0.99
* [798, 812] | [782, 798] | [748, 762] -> 1.03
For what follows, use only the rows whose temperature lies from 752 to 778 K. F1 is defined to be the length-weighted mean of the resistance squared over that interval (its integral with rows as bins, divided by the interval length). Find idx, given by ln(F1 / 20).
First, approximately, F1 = 4.98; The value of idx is -1.39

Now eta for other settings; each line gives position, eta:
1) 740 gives 0.315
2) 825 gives 0.330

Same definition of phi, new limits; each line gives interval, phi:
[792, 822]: 0.0346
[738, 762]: 0.0328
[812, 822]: 0.0337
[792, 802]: 0.0345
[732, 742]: 0.0320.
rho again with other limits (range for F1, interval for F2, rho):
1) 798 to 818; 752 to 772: 4.48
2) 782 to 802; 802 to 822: 4.45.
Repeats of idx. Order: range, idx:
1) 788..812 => -1.38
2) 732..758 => -1.50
